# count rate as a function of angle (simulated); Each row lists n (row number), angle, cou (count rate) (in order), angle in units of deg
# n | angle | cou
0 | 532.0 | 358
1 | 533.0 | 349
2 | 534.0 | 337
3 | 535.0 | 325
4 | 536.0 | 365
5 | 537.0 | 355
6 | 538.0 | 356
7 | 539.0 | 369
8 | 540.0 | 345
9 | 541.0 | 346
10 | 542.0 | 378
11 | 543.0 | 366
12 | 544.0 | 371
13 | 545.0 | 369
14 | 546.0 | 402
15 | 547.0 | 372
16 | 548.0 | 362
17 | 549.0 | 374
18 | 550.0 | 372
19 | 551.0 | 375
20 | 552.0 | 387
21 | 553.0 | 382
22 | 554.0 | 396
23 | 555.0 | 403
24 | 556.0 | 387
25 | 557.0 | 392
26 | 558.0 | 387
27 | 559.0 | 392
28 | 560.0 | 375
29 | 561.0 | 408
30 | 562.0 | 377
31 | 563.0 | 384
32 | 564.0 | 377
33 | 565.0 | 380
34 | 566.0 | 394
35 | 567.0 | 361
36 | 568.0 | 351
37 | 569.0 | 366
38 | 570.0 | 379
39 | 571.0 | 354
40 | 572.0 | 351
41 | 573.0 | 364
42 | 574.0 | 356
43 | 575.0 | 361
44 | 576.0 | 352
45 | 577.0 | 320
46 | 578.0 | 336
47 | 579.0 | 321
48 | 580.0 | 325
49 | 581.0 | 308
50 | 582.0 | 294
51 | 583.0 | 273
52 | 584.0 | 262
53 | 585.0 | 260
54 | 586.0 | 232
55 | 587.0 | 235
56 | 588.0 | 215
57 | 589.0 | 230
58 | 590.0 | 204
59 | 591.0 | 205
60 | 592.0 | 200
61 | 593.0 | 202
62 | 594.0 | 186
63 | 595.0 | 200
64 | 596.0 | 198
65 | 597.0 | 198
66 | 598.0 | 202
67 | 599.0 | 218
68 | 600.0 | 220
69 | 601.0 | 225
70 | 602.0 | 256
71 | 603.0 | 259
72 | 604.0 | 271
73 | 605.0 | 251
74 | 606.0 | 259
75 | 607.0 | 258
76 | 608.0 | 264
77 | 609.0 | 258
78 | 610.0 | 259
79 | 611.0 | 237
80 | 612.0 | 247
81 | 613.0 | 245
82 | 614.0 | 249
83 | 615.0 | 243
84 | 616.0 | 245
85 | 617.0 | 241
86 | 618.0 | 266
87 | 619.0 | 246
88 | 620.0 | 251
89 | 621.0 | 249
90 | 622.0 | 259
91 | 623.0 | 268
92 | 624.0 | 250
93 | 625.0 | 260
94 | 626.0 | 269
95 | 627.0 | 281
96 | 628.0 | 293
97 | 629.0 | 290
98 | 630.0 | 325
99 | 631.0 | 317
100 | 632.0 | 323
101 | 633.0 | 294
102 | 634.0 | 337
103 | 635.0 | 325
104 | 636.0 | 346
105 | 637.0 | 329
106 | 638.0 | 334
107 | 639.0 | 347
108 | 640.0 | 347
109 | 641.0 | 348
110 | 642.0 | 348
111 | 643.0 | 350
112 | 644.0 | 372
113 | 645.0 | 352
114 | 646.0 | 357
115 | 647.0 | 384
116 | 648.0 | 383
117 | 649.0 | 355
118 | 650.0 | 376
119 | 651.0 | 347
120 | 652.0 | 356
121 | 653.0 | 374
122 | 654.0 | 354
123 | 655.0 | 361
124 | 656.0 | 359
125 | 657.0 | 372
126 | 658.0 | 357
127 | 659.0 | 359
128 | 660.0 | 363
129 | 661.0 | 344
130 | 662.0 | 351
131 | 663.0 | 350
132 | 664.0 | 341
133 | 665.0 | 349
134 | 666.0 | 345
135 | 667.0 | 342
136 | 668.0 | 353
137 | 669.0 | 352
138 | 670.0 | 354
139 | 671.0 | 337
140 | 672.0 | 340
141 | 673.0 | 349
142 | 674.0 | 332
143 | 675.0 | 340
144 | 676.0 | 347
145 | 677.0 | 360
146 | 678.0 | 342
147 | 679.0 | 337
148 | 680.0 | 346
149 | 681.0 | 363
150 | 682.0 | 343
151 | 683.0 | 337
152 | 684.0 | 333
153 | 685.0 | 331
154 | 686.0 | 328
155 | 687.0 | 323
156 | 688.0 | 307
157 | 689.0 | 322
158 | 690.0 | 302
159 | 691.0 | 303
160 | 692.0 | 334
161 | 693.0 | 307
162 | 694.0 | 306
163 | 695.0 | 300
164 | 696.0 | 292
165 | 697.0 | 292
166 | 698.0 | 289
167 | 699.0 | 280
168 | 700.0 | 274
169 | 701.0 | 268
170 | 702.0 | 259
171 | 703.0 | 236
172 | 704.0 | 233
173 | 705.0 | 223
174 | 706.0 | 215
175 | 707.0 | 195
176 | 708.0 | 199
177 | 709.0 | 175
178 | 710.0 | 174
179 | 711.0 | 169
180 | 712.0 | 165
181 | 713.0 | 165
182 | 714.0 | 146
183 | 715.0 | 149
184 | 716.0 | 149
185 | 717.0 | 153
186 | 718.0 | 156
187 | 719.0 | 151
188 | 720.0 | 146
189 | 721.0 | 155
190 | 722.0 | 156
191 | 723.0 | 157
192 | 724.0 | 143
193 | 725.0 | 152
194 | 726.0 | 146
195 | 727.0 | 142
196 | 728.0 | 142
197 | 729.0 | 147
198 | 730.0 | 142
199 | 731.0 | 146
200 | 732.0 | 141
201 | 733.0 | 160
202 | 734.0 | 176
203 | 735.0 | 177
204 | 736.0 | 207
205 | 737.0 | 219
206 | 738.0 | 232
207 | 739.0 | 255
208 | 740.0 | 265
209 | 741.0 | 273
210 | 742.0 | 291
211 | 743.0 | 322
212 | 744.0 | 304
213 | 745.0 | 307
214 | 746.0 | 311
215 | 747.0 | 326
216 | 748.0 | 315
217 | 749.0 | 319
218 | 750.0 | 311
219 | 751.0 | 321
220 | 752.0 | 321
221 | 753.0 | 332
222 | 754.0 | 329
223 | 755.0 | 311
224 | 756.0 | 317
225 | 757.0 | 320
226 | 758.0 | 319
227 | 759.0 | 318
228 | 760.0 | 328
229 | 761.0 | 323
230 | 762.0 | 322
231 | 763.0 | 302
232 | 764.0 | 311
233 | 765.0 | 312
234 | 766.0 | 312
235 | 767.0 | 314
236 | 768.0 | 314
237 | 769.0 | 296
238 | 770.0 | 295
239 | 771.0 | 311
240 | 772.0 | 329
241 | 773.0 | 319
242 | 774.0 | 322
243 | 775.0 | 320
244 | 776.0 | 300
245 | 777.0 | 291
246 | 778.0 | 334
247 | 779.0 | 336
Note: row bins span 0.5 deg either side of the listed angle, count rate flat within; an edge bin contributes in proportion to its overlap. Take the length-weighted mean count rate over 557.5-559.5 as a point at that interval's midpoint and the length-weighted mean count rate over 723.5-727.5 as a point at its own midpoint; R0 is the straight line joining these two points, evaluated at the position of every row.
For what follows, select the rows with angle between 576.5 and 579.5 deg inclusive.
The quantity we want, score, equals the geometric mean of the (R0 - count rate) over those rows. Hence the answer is 34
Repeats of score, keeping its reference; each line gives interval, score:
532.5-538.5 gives 74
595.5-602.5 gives 111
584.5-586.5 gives 103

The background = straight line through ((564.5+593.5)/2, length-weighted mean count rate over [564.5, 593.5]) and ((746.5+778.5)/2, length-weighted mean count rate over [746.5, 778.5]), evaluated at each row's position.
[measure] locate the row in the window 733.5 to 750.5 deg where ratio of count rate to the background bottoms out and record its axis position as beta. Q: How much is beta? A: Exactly 734.0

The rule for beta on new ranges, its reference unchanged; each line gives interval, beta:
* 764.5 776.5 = 770.0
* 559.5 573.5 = 572.0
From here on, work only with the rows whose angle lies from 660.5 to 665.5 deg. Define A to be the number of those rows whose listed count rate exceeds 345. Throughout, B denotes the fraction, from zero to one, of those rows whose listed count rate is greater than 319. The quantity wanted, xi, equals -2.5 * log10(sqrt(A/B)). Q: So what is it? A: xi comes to -0.60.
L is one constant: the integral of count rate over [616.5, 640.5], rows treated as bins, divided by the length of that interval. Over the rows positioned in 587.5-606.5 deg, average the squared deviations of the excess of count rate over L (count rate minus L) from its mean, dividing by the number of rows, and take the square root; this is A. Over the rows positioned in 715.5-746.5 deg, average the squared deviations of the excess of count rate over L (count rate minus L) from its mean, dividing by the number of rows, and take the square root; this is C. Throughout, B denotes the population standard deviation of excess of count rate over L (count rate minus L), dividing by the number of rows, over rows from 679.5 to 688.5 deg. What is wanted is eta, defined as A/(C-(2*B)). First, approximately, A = 25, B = 15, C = 62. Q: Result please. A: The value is 0.8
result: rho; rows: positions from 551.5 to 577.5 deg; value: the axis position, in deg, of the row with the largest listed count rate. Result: 561.0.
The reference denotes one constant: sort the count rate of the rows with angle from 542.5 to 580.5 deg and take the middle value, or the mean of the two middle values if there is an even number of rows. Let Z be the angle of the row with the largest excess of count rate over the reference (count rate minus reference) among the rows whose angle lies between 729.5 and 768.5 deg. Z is 753.0 deg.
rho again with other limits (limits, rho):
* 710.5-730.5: 711.0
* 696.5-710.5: 697.0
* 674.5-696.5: 681.0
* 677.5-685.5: 681.0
